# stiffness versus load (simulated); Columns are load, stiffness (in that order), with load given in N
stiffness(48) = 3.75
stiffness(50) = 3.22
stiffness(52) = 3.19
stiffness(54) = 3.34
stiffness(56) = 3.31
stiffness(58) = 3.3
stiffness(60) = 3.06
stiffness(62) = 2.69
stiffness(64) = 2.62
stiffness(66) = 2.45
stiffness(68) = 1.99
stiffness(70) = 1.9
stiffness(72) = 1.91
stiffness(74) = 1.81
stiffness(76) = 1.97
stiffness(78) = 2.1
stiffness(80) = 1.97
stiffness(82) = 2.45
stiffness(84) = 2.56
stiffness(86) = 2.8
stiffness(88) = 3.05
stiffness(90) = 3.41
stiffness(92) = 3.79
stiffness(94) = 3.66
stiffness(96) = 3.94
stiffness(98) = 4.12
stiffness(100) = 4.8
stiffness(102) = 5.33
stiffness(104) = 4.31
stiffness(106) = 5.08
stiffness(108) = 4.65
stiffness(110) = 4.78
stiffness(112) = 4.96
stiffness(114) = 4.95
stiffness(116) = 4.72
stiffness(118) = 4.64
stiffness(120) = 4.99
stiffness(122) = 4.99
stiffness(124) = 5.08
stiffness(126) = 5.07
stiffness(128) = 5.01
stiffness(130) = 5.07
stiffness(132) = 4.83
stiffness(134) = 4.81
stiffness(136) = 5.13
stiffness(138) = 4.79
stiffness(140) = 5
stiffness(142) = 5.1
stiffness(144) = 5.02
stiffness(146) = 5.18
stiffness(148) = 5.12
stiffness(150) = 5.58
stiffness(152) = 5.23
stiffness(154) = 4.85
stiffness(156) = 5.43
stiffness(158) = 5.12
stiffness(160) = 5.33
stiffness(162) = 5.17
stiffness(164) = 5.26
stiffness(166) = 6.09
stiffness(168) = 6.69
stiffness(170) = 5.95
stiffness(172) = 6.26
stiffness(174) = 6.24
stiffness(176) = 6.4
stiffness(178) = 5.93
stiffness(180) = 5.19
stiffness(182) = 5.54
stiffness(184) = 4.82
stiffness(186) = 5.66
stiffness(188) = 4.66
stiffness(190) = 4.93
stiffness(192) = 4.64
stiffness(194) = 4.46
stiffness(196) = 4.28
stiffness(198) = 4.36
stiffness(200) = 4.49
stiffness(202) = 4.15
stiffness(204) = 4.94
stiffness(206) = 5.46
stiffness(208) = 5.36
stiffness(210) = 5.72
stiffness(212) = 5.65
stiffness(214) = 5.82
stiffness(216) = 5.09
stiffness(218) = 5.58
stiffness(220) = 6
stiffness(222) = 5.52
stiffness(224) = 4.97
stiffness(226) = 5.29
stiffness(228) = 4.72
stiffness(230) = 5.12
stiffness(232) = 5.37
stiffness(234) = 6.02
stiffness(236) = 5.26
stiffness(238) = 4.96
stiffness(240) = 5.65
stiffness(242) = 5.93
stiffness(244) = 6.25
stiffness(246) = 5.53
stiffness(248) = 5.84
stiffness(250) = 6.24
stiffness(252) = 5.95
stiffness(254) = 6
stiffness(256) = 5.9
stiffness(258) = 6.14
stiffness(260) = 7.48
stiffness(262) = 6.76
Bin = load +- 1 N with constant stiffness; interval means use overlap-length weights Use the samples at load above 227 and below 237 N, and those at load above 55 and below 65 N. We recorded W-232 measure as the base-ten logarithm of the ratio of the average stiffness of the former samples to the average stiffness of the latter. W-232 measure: 0.25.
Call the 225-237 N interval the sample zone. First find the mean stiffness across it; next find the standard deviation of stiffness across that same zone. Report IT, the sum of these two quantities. 5.7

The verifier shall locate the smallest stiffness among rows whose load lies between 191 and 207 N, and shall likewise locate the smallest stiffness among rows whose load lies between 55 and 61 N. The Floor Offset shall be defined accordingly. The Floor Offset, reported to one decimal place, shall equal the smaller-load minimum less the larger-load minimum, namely -1.1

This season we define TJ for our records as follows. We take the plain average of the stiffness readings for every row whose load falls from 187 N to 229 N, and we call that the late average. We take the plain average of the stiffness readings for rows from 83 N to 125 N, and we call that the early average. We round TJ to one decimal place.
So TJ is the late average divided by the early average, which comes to 1.2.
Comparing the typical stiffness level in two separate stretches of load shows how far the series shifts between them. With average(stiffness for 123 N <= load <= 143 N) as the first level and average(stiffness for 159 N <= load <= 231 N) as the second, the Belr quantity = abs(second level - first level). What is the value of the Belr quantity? 0.34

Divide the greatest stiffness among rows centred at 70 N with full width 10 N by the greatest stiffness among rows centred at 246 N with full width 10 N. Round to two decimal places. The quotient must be 0.39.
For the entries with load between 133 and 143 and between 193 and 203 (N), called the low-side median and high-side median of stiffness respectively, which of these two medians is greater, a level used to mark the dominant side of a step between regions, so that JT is 5.0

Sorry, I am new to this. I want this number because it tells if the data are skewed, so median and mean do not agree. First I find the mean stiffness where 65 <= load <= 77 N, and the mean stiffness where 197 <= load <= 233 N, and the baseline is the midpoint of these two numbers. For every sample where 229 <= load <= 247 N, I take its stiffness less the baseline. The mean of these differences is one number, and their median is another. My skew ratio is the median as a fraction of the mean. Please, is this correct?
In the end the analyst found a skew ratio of 0.98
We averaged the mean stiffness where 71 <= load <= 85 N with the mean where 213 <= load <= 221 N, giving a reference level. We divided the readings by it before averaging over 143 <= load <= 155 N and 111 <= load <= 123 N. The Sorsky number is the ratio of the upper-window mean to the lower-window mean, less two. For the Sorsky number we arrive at -0.94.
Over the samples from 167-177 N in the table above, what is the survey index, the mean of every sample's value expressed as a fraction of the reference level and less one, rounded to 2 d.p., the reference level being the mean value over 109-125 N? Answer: 0.29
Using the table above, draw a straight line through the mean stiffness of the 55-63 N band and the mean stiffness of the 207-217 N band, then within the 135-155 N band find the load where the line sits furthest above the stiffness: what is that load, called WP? 154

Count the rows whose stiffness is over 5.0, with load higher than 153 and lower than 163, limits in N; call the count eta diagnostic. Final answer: 4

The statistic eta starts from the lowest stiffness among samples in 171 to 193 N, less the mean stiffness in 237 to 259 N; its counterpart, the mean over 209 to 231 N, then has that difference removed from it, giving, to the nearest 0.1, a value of 6.6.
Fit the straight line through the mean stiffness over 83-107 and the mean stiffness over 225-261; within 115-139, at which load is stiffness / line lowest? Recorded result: 138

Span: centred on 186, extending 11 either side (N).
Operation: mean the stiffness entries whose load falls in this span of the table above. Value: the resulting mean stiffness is 5.1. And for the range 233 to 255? 5.8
